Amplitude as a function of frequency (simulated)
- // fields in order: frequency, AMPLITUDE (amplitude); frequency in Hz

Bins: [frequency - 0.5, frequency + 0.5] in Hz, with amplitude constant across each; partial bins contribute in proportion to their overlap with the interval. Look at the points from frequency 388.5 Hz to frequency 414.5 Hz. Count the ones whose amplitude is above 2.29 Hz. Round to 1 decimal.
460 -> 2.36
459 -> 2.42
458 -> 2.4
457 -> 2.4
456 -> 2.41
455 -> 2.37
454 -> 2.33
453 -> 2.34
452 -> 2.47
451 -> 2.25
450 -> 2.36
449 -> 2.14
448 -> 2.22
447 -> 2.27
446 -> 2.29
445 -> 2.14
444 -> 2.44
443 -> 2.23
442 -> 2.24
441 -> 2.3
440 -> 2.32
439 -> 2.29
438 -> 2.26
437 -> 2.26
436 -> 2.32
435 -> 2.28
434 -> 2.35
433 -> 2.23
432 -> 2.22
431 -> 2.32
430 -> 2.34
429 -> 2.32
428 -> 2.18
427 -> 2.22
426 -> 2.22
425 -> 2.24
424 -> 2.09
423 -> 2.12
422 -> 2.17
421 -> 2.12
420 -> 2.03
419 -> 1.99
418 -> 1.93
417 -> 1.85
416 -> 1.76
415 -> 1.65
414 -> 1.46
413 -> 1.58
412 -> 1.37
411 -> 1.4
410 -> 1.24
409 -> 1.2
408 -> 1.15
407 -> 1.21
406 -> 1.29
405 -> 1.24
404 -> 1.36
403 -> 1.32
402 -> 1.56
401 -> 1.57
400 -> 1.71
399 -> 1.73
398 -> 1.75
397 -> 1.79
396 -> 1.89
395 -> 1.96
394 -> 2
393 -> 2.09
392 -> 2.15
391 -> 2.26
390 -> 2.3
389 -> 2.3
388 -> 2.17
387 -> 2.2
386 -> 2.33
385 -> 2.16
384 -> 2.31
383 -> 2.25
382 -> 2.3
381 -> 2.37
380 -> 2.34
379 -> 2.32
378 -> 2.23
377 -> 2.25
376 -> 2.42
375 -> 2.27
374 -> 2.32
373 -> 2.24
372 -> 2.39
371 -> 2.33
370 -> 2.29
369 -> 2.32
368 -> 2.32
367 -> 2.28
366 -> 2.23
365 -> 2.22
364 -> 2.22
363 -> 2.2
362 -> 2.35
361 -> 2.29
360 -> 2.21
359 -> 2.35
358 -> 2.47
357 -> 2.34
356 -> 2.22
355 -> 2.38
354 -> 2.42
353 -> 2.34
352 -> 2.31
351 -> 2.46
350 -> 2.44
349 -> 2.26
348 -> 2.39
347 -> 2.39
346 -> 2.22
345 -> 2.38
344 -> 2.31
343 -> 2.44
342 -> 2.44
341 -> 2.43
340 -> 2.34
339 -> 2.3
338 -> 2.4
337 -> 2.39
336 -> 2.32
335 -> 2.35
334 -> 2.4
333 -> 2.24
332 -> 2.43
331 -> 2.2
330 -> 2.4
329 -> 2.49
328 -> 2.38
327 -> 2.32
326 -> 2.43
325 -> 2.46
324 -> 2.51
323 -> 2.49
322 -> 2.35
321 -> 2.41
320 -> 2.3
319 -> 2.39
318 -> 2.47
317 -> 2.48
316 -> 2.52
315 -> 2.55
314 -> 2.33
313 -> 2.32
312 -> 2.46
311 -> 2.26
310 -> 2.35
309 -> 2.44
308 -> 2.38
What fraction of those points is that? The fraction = 0.1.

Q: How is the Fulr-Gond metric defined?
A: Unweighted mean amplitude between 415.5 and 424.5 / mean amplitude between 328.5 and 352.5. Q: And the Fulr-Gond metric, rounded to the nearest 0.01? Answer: 0.85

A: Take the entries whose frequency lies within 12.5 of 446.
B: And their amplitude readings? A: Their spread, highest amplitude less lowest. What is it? 0.3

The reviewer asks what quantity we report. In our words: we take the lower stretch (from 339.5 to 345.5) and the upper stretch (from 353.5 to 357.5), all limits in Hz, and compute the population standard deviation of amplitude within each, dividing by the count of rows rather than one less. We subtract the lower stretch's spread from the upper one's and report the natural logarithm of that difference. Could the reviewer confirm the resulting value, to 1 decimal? -3.7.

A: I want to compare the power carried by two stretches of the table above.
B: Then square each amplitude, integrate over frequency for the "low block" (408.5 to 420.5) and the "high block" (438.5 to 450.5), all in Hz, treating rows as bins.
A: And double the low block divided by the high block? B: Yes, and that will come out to 1.05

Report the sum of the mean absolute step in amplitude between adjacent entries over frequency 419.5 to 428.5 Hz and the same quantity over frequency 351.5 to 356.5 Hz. 0.131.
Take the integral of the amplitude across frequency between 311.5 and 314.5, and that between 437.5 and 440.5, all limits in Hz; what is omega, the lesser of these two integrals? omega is 6.9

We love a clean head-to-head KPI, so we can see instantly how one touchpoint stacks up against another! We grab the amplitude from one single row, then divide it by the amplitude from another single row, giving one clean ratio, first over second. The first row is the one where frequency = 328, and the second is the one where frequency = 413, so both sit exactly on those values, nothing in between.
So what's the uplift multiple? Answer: 1.51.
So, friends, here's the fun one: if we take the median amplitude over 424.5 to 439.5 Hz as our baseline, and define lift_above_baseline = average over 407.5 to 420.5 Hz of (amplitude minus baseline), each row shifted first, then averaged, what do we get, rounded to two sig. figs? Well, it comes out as -0.67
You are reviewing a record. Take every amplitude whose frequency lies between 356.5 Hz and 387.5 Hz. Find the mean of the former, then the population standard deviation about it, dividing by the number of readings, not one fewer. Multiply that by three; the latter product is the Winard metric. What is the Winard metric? 0.21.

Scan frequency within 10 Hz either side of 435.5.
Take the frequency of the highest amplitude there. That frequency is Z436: 444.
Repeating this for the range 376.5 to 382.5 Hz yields 381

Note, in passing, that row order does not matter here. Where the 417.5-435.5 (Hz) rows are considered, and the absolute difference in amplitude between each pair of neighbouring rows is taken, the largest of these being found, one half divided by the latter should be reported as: 3.3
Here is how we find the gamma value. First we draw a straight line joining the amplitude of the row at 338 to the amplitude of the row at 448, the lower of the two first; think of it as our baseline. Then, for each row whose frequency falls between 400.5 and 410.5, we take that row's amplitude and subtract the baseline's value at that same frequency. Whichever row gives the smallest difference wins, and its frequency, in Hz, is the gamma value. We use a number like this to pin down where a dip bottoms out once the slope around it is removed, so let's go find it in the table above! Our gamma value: 408 Hz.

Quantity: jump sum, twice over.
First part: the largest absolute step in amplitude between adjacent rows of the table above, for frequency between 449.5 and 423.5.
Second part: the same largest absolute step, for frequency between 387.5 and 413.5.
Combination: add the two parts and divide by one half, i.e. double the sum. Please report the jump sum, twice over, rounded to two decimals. 1.08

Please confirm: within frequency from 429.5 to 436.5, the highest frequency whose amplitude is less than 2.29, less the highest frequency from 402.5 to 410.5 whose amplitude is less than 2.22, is 25 Hz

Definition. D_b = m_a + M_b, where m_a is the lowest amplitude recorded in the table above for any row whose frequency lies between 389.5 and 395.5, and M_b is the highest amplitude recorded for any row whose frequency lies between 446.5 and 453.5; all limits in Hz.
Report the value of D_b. 4.43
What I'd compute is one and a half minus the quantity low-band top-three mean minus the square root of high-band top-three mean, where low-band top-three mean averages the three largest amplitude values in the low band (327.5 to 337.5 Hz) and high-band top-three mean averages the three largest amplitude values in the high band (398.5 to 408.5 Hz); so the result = 0.35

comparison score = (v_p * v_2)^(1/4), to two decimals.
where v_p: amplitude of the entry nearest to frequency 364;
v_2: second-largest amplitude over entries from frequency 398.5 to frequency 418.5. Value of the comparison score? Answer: 1.42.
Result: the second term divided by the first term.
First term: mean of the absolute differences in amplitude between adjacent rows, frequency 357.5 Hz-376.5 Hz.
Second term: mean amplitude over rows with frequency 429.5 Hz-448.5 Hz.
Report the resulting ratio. 33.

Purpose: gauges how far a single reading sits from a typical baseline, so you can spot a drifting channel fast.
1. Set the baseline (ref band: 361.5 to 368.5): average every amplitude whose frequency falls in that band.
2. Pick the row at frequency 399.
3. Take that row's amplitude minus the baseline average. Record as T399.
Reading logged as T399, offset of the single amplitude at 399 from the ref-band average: -0.5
